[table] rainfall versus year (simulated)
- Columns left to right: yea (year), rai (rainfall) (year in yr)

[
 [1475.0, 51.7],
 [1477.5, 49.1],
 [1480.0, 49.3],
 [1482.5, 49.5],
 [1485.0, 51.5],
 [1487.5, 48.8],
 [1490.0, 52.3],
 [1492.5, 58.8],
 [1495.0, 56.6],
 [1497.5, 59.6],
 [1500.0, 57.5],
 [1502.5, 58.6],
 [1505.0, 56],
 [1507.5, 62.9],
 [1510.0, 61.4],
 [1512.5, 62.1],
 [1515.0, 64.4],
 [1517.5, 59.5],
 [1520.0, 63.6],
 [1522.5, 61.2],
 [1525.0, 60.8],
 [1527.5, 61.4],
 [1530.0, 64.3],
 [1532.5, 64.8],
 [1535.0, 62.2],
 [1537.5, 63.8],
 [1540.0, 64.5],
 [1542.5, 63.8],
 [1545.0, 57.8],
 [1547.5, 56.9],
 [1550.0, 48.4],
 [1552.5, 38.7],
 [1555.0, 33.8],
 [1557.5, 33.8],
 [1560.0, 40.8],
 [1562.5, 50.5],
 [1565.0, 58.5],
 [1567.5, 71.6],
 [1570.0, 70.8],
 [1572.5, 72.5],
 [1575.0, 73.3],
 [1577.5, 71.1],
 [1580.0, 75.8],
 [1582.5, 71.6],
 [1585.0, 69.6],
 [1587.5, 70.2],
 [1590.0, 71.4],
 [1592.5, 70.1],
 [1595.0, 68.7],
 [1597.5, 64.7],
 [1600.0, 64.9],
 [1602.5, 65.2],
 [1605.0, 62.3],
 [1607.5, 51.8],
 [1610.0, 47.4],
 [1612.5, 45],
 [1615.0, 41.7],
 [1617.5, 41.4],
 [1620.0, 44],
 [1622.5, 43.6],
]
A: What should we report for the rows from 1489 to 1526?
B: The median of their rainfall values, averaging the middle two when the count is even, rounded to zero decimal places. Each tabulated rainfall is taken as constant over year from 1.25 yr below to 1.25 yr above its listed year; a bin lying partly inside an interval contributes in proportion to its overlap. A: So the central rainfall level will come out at 60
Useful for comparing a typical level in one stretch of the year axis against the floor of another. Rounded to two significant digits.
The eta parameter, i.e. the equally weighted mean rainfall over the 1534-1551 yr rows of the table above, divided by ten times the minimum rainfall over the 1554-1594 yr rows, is 0.18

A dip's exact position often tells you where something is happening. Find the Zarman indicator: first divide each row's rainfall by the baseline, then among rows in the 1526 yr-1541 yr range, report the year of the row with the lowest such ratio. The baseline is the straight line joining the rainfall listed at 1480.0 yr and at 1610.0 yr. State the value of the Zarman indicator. 1527.5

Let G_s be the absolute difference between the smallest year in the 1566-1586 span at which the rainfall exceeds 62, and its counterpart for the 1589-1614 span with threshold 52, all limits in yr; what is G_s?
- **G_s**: 22.5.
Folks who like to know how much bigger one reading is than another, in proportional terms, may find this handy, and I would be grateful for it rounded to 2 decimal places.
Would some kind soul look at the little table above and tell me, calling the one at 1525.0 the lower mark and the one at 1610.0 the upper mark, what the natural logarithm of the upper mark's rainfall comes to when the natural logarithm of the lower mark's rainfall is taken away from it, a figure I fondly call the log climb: -0.25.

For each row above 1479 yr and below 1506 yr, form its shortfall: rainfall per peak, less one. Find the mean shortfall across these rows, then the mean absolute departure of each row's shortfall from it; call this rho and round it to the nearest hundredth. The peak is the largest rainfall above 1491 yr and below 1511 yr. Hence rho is 0.06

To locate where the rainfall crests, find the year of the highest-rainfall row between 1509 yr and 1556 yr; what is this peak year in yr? 1532.5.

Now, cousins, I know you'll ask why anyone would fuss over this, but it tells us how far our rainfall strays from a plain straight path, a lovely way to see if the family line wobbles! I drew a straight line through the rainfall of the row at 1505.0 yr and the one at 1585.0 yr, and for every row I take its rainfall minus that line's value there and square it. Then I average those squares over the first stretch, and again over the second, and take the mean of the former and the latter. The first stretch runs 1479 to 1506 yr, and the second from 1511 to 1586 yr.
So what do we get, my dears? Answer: 72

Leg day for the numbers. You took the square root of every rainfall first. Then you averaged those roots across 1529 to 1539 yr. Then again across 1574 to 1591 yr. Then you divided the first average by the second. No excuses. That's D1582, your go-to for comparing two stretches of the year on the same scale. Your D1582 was 0.94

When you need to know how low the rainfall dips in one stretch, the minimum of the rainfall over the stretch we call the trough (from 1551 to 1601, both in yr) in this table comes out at 33.8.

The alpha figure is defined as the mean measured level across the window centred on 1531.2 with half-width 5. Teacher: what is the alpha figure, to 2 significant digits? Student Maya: 63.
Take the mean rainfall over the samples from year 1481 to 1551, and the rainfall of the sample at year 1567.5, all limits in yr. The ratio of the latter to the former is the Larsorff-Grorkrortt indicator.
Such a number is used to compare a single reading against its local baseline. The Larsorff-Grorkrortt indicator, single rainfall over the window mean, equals 1.21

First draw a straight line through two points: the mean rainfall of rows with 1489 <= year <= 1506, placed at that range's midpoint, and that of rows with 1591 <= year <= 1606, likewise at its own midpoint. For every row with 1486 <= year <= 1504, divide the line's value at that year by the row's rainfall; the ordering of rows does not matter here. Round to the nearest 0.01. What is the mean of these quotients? 1.02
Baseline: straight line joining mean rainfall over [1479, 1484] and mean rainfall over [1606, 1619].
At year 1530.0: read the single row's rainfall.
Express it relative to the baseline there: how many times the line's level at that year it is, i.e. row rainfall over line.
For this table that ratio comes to 1.34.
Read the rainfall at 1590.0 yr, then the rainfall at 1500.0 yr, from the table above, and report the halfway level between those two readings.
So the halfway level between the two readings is 64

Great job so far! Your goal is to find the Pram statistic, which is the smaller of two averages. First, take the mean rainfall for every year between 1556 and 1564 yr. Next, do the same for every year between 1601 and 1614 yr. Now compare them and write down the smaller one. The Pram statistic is 42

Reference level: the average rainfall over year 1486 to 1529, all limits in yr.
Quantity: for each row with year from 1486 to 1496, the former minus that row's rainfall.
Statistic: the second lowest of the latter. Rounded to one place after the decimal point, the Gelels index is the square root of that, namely 1.6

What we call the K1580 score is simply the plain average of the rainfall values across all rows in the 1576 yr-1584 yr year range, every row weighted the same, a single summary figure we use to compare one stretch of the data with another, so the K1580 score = 73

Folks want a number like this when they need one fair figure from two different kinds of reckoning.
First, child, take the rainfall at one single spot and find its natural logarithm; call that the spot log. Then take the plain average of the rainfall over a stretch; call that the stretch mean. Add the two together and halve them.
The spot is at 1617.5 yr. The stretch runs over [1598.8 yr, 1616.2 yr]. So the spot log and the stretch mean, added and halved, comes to 29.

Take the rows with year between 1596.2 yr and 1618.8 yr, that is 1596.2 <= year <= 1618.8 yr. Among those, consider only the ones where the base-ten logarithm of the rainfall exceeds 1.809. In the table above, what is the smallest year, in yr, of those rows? 1597.5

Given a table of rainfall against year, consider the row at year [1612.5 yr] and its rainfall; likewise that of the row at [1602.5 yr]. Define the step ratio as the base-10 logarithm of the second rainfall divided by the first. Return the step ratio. 0.16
